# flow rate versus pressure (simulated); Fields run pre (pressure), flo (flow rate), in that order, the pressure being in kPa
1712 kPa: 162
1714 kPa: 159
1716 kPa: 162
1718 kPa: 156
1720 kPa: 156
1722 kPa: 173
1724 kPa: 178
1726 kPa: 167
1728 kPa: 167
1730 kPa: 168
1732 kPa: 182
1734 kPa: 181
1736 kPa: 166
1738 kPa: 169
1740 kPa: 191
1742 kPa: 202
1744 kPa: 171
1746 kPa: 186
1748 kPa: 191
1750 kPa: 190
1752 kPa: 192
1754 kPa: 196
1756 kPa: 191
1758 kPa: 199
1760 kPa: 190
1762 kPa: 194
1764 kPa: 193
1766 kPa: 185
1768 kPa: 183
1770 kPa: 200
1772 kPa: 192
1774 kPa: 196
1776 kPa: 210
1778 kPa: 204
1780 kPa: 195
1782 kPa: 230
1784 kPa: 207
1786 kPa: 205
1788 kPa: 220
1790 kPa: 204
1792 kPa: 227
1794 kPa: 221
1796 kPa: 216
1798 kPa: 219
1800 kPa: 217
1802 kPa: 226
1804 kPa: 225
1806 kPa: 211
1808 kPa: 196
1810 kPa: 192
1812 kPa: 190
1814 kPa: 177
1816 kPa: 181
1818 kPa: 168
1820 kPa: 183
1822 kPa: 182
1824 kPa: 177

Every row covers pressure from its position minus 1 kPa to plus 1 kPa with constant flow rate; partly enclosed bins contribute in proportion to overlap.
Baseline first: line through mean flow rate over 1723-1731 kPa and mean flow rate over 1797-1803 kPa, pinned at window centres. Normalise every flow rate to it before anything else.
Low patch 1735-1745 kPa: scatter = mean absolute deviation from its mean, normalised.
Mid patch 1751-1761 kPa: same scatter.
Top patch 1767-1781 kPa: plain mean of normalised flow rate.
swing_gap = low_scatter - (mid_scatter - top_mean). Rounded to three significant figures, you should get 1.03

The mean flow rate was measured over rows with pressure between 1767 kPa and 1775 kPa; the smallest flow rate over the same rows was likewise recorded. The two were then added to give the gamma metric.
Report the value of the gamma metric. 376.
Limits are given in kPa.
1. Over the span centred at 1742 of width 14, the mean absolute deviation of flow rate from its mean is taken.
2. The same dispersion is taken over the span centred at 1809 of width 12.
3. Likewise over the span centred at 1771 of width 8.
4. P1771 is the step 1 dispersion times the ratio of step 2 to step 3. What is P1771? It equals 29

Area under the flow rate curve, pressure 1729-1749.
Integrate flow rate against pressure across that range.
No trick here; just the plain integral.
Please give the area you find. 3614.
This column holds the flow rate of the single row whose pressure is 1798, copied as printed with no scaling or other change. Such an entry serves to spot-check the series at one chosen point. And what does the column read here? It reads 219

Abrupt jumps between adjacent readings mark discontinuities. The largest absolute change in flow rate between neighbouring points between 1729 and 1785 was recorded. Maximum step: 35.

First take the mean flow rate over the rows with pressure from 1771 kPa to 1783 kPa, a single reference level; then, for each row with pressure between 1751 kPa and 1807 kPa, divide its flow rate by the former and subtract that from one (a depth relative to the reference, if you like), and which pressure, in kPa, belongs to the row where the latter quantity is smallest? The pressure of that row 1782 kPa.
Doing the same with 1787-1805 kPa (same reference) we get 1792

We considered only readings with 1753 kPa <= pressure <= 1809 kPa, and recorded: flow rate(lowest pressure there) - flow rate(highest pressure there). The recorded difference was 0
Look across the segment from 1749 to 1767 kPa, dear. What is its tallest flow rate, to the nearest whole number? 199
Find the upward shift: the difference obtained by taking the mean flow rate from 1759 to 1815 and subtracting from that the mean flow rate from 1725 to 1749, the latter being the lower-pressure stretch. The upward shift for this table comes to 26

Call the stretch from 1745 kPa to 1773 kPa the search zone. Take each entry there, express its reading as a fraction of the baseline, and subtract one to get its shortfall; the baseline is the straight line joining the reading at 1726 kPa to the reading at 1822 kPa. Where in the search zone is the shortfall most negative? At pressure 1768 kPa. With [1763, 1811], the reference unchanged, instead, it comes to 1768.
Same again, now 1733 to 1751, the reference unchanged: 1736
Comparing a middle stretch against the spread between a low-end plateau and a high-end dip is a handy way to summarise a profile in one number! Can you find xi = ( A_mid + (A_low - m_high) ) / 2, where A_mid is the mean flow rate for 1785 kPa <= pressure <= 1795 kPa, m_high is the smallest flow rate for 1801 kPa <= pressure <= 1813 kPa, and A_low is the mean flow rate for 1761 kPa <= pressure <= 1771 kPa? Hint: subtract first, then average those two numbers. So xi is 108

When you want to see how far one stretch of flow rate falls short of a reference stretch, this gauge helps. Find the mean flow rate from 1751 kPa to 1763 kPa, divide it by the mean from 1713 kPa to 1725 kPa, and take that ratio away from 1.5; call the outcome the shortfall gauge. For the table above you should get 0.32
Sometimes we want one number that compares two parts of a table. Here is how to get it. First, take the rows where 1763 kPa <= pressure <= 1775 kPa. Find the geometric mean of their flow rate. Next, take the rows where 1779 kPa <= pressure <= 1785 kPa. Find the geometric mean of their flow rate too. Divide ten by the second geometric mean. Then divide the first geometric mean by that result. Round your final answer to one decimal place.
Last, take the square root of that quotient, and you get 63.4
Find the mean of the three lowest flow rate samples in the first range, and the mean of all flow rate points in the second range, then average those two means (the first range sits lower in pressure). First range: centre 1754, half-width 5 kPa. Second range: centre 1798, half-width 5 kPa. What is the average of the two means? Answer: 205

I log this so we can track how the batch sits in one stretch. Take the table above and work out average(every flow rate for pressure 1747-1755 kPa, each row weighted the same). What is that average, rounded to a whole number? 192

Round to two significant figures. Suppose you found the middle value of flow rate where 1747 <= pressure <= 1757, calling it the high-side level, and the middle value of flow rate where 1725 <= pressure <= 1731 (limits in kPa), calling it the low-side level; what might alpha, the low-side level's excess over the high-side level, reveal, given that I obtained -24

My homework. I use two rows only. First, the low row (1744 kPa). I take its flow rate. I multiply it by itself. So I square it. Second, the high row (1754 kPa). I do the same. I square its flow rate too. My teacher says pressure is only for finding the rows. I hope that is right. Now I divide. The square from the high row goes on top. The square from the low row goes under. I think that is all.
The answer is 1.31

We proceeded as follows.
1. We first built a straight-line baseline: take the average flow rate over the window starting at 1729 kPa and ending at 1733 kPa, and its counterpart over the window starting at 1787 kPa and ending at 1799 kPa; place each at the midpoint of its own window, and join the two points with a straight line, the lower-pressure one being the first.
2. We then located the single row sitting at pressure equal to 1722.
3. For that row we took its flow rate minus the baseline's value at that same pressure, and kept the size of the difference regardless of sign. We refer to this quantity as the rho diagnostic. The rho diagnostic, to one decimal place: 4.2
